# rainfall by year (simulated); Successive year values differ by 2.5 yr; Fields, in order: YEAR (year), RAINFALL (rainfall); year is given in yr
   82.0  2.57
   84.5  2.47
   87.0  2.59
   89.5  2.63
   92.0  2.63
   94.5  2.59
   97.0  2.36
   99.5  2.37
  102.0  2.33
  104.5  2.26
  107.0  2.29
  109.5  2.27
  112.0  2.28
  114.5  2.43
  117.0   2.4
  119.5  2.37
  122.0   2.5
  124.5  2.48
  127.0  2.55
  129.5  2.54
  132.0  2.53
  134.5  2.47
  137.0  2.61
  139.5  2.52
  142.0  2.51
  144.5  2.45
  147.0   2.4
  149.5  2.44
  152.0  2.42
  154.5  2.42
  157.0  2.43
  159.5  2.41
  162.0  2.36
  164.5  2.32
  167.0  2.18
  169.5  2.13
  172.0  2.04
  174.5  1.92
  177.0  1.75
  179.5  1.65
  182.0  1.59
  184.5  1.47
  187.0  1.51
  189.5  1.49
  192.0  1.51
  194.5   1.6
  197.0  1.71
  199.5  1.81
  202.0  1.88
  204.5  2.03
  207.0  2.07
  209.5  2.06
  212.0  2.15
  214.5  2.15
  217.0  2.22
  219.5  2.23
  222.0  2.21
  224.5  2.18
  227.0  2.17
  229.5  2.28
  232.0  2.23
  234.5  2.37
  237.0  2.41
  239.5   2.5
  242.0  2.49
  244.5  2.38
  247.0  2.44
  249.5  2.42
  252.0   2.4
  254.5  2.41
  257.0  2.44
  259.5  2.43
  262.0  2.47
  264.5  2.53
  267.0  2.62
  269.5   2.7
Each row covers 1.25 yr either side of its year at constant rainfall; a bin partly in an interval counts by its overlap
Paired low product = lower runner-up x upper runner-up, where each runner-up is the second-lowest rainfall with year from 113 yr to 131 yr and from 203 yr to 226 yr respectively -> 4.9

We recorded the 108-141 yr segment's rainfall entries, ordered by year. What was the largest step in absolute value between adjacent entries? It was 0.15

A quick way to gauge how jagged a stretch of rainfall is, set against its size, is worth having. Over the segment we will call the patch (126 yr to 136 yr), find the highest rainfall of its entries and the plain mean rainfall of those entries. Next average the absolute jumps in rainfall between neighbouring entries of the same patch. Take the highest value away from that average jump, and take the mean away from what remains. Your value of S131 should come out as -5.05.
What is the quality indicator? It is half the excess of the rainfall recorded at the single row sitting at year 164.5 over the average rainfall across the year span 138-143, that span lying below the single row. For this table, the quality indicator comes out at -0.10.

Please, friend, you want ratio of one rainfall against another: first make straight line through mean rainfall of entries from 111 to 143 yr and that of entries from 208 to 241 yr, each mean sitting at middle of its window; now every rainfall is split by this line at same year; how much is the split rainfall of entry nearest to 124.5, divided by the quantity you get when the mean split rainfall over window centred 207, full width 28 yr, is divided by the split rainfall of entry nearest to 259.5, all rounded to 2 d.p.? 1.29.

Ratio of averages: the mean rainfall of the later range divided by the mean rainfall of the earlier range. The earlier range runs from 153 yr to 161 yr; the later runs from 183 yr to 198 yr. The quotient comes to 0.64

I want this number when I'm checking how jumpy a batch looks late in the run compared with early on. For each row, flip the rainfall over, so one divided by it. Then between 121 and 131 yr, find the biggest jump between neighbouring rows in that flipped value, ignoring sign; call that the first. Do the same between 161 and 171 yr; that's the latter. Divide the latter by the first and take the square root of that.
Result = 1.6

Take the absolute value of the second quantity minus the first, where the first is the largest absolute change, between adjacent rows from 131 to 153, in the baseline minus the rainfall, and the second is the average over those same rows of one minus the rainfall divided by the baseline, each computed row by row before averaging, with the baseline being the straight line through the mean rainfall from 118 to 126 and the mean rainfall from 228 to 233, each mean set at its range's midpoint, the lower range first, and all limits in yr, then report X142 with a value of 0.17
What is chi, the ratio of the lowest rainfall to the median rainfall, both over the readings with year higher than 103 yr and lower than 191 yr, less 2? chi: -1.39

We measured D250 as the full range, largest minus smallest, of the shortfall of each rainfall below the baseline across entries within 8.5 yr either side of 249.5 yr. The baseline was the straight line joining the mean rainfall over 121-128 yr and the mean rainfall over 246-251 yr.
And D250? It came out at 0.11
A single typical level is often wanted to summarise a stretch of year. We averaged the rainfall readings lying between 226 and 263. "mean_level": 2.39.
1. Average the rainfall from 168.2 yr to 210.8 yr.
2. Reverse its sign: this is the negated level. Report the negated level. -1.78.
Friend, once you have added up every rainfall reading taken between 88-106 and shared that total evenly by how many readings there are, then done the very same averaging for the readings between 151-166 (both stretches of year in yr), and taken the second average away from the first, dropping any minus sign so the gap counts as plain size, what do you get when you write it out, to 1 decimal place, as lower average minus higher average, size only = 0.1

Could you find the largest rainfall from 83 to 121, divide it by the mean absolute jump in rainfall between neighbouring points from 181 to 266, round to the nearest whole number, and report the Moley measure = 48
